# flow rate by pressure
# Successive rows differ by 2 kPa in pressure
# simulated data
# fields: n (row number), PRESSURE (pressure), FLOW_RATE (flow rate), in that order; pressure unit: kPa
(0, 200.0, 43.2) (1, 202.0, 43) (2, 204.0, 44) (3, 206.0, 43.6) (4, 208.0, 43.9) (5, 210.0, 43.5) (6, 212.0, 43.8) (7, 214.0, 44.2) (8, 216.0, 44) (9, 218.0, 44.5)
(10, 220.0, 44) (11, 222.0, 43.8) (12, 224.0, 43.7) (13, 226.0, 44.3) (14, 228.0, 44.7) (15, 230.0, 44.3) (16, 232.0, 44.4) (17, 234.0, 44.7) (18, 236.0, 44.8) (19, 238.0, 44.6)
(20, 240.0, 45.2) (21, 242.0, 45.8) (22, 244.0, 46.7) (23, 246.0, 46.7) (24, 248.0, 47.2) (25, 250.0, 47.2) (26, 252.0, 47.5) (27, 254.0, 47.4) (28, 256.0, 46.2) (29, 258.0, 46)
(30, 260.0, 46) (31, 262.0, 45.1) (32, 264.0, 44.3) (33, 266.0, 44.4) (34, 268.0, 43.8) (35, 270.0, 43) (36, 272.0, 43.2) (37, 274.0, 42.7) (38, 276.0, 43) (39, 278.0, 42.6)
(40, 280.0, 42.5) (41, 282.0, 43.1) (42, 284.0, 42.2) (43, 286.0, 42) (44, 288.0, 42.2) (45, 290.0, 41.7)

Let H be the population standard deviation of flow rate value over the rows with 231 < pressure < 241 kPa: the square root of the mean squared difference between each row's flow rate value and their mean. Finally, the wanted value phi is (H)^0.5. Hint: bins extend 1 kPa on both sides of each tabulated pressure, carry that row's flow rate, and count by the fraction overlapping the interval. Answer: 0.52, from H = 0.27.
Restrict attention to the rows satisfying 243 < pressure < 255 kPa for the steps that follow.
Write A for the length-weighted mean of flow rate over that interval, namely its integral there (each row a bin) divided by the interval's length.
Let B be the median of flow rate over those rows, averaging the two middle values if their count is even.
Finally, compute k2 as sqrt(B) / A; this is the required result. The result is 0.146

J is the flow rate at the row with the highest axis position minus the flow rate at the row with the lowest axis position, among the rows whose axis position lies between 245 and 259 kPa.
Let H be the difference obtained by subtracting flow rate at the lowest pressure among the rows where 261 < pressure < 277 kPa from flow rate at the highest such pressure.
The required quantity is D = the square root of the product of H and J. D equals 1.2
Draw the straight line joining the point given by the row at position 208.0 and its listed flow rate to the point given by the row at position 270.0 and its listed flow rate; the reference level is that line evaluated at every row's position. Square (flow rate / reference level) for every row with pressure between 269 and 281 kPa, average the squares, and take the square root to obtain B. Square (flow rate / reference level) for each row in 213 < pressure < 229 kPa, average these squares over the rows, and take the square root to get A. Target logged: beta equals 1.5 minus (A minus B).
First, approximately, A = 1.01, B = 1.00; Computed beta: 1.49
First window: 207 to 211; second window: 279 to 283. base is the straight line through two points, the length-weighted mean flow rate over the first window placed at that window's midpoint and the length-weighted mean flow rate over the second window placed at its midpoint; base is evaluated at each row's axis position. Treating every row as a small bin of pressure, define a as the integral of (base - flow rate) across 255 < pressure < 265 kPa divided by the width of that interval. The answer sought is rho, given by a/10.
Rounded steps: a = -2.5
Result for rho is -0.25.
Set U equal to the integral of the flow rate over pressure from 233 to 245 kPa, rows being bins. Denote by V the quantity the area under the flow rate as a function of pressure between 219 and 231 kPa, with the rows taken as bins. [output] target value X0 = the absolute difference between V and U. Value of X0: 14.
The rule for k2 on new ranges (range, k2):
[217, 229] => 0.150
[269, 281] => 0.153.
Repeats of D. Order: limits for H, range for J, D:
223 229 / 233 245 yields 1.4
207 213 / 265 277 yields 0.4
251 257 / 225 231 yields 0.0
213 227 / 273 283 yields 0.2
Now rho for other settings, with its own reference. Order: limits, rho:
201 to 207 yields 0.02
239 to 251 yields -0.32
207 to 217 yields -0.02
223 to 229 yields -0.07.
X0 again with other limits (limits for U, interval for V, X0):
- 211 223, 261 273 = 1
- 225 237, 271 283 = 20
